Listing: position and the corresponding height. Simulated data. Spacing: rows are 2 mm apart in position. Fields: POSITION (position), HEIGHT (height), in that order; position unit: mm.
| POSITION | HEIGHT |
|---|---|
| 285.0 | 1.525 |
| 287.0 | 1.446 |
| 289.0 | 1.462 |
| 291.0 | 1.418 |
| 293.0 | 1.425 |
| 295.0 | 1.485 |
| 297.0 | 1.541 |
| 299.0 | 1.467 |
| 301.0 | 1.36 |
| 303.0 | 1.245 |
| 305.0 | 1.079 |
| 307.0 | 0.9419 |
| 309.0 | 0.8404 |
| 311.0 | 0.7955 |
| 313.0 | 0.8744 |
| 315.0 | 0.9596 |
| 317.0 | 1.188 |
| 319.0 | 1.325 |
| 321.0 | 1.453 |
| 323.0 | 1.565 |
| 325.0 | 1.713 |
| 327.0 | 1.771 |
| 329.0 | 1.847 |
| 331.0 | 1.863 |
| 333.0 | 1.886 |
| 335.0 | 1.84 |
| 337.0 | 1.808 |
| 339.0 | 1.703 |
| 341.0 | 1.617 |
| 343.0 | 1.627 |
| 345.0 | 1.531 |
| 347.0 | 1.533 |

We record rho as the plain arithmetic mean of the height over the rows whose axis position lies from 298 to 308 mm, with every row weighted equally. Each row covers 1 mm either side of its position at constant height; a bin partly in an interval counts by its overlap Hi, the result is 1.22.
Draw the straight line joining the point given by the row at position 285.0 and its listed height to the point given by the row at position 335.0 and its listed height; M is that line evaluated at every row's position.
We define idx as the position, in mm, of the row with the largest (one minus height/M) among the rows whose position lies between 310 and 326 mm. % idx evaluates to 311.0 mm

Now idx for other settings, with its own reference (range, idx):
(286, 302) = 301.0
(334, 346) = 345.0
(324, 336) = 325.0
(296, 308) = 307.0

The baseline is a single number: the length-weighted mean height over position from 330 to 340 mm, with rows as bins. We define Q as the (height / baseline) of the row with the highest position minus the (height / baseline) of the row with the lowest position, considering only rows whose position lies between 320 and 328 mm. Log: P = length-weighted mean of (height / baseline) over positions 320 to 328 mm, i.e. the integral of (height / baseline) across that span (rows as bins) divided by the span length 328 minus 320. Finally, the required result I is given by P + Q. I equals 1.07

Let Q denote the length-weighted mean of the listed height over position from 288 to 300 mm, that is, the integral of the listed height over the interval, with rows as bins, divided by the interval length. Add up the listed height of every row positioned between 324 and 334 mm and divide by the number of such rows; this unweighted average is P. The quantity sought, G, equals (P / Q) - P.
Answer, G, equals -0.6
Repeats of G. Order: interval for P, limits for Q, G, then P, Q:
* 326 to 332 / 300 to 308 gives -0.2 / 1.83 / 1.16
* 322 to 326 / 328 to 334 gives -0.8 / 1.64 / 1.87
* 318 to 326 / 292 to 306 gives -0.4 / 1.51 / 1.37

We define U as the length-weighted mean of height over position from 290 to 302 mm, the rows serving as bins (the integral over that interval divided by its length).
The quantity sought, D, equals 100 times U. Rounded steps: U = 1.45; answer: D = 145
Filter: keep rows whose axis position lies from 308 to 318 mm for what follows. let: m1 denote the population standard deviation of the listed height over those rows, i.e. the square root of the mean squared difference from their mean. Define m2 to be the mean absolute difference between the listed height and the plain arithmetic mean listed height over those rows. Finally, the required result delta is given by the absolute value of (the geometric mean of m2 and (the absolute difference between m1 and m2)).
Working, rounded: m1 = 0.14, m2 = 0.11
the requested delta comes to 0.05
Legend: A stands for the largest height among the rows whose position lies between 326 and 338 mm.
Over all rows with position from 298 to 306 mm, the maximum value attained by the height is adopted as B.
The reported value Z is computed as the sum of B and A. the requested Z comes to 3.35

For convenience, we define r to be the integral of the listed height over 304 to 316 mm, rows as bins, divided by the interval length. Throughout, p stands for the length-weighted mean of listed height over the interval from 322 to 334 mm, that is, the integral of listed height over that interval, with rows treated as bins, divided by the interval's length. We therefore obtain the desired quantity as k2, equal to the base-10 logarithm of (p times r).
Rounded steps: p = 1.77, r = 0.9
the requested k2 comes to 0.210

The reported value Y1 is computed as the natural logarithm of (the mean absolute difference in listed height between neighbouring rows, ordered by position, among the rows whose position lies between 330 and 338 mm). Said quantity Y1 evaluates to -3.4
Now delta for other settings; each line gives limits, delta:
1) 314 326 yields 0.09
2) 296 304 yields 0.03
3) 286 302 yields 0.02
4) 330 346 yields 0.03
